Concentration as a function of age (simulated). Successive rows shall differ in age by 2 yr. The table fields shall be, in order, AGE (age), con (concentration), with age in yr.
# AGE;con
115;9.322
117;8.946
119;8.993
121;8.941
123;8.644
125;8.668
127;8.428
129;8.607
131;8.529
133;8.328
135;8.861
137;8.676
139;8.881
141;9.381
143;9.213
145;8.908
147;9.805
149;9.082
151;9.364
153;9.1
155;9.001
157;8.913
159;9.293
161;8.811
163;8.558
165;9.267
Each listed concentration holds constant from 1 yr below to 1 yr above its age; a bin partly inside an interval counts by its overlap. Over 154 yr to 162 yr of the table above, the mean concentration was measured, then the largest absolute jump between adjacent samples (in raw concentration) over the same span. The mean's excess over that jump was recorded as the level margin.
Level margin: 8.52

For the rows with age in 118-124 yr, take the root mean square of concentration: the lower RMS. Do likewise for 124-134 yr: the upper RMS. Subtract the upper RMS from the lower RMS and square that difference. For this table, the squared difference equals 0.121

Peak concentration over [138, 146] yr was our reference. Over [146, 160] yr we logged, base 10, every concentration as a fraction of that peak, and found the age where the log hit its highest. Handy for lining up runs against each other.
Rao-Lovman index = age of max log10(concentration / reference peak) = 147 yr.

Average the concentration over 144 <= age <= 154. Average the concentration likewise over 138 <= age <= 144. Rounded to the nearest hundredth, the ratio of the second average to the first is 0.99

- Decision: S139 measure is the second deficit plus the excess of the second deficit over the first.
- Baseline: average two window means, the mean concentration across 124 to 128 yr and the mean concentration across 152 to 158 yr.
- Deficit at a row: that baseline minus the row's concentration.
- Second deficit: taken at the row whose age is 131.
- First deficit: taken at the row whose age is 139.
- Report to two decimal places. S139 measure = 0.60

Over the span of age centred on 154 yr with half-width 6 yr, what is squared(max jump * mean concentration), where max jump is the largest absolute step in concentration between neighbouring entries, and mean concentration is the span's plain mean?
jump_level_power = 12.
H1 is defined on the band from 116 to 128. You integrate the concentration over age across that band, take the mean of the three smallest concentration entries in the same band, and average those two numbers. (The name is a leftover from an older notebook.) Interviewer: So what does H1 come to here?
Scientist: 57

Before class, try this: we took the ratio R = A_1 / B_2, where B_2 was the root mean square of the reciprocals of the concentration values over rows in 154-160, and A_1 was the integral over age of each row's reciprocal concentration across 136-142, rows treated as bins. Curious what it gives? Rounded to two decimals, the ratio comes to 6.06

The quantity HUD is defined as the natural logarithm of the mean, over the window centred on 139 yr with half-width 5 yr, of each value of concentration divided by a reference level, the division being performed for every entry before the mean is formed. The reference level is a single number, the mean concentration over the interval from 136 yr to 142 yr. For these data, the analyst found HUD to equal 0.003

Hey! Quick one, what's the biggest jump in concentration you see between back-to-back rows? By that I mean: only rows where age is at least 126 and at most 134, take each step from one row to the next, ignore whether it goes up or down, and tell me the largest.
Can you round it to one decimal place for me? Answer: 0.2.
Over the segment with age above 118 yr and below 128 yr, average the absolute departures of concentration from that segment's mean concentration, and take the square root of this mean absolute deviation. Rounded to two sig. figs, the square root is 0.43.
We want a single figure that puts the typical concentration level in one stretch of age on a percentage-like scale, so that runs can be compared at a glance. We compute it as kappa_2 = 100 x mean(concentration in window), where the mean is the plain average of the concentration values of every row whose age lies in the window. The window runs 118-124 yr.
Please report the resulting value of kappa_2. 886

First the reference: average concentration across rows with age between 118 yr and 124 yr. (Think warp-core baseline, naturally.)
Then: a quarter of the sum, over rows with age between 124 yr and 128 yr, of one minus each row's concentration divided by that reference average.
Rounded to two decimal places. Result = 0.02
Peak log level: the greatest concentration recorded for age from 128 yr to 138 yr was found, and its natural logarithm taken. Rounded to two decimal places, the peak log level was 2.18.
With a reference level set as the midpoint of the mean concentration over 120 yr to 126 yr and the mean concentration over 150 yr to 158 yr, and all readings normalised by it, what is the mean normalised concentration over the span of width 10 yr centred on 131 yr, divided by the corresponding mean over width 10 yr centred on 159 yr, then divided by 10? 0.096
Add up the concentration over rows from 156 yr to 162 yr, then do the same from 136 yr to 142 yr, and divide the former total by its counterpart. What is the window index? 1.00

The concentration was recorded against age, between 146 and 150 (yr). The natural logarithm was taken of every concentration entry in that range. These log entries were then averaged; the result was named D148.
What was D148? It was 2.245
